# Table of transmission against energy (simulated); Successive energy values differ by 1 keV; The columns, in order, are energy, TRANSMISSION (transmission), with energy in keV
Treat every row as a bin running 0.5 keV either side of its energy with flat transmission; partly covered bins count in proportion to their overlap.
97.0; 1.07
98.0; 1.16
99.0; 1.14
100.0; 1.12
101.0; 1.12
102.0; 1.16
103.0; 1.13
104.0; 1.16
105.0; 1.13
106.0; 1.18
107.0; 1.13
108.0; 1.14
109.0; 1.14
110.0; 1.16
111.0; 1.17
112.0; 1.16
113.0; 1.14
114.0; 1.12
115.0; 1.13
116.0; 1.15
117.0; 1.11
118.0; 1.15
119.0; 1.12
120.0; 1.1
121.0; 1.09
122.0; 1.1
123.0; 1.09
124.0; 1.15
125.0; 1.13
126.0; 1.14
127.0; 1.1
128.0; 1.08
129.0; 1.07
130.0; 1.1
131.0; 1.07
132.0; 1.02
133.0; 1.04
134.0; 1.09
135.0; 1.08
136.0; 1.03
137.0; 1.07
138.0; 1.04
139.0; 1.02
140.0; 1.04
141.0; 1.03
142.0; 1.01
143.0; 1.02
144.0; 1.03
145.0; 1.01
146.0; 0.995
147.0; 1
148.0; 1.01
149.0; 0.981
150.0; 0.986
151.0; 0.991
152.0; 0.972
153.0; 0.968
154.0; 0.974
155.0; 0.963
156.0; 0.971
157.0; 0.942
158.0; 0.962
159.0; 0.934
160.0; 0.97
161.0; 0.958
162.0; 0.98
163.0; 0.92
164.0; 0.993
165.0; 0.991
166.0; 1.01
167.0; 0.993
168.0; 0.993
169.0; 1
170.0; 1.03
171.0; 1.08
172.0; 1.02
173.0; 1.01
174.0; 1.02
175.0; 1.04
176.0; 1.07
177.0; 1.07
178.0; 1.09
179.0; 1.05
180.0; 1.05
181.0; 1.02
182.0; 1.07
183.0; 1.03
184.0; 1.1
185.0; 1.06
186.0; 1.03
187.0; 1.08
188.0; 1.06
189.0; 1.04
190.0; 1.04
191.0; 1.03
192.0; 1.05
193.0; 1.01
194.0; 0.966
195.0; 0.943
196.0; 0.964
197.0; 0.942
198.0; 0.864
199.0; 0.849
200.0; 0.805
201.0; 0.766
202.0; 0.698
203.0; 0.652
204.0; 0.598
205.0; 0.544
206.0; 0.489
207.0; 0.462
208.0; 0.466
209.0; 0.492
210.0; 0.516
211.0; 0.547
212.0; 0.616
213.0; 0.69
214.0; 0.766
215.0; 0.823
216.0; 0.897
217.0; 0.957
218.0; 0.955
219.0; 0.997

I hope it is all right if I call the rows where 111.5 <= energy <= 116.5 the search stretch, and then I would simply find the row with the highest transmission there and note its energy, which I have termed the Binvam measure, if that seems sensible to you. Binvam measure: 112.0 keV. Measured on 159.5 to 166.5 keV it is 166.0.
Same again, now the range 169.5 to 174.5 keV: 171.0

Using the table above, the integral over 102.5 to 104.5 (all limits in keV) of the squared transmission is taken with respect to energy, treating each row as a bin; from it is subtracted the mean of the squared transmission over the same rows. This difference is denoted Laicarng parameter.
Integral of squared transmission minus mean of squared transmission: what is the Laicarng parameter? 1.3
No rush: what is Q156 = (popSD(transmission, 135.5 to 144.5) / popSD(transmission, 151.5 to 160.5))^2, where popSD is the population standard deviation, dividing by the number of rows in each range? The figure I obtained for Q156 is 1.5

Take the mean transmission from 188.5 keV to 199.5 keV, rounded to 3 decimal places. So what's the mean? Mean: 0.973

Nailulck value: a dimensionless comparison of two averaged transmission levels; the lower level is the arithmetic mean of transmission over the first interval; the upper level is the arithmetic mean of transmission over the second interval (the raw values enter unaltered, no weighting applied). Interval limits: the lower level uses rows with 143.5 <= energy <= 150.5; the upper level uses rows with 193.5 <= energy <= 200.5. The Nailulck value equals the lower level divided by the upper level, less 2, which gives -0.89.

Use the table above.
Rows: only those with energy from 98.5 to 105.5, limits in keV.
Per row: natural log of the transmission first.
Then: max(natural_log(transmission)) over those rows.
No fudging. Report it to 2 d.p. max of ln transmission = 0.15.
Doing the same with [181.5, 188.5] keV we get 0.10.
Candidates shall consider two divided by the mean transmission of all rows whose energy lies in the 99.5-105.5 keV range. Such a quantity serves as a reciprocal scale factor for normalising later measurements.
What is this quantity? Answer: 1.76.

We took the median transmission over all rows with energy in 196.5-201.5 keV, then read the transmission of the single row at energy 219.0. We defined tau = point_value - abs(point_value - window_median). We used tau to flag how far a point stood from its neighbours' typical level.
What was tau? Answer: 0.85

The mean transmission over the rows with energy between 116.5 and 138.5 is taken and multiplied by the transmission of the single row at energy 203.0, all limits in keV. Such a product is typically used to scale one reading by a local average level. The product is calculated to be 0.71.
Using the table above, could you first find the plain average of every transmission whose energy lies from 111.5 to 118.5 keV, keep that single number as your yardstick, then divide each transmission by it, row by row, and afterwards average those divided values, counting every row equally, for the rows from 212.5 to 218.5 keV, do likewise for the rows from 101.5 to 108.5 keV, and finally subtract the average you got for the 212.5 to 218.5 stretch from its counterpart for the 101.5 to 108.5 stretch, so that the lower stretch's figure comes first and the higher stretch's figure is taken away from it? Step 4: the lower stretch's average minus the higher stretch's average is 0.263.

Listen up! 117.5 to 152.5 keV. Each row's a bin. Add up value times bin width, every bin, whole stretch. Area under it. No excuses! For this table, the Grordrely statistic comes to 37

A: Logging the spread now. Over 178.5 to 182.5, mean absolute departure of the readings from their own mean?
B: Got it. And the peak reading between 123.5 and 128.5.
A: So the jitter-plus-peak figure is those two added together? 1.16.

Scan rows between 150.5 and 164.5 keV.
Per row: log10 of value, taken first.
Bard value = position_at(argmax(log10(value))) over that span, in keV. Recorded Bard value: 164.0 keV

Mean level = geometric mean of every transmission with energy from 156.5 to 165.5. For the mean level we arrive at 0.96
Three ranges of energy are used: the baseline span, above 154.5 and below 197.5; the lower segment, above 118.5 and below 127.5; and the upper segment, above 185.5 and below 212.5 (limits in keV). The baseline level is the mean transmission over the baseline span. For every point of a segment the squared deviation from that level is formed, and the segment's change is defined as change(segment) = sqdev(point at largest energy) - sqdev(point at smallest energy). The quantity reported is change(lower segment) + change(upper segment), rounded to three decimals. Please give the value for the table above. 0.153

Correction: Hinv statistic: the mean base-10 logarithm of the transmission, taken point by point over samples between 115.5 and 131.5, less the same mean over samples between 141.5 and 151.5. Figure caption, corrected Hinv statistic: 0.04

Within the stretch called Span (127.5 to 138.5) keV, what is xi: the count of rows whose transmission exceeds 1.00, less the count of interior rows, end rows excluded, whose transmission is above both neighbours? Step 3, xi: 8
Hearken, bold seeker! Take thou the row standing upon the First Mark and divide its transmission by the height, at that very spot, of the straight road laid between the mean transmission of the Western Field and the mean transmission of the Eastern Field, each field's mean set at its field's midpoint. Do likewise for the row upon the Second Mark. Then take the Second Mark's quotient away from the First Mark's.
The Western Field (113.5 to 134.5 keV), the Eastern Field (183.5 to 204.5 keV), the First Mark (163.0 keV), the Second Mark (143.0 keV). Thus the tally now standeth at -0.05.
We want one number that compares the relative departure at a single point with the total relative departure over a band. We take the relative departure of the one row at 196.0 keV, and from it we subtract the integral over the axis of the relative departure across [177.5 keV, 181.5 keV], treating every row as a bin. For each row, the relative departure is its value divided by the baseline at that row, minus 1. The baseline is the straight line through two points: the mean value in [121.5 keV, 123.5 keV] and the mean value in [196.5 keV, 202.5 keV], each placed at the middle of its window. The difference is -0.56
